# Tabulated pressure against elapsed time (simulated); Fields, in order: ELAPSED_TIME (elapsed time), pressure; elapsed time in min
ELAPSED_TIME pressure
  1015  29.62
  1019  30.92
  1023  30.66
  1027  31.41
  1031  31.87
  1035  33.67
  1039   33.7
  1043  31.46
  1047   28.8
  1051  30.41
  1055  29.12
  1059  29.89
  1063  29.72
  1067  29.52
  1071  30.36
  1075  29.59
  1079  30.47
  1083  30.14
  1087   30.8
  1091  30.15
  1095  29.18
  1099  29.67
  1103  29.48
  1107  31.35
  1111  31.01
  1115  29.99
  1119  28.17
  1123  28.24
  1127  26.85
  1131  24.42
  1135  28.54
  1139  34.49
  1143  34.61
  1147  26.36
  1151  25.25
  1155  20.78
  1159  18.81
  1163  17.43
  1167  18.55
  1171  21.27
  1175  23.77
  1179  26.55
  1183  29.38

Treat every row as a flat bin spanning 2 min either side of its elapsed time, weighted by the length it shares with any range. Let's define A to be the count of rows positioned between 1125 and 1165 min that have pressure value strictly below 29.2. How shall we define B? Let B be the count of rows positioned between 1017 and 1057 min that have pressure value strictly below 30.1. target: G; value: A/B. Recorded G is 4.0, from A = 8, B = 2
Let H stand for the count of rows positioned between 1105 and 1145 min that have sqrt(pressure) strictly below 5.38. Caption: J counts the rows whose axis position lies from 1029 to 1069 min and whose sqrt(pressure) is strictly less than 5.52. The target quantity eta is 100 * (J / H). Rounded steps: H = 5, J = 6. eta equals 120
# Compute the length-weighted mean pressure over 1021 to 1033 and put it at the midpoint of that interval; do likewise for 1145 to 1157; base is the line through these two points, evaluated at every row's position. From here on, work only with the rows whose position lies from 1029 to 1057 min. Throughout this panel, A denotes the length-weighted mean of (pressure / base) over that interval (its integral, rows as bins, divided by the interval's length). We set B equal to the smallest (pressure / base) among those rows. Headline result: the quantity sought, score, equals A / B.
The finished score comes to 1.08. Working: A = 1.03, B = 0.96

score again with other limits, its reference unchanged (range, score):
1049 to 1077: 1.04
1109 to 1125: 1.04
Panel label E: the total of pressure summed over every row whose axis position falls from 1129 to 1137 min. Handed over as 53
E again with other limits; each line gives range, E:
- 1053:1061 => 59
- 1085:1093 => 61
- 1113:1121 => 58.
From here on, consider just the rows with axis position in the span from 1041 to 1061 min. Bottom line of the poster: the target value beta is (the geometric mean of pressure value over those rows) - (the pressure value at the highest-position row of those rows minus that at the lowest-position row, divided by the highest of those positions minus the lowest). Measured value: 30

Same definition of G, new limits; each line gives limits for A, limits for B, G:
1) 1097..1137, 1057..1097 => 1.0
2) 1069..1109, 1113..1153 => 0.1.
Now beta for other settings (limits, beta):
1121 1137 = 27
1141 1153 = 30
